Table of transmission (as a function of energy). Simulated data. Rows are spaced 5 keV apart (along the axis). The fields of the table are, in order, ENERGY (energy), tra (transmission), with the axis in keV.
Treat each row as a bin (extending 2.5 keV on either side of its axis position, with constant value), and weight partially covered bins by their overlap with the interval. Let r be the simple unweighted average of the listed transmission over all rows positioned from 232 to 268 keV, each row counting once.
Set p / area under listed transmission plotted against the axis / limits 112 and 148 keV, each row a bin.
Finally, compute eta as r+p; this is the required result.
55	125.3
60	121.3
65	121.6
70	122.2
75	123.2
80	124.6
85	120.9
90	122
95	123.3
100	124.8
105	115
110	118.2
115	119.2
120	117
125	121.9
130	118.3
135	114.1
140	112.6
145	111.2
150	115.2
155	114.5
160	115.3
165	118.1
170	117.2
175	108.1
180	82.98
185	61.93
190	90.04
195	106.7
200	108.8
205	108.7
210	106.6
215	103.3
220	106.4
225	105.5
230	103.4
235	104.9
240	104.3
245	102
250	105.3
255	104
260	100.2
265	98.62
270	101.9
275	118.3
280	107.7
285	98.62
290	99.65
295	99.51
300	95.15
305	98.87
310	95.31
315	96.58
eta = 4291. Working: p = 4188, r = 103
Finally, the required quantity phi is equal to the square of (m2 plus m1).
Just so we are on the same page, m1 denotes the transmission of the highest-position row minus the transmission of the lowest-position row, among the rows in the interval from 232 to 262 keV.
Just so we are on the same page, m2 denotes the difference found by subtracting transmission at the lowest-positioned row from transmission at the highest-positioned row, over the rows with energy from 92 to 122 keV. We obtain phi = 121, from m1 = -5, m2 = -6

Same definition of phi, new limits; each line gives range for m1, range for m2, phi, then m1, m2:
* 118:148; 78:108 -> 237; -6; -10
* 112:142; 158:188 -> 3596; -7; -53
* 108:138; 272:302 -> 743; -4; -23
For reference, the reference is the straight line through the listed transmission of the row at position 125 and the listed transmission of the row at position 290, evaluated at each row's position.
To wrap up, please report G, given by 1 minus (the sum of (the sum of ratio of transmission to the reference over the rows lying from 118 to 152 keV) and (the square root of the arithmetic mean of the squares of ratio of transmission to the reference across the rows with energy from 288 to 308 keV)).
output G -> -6.7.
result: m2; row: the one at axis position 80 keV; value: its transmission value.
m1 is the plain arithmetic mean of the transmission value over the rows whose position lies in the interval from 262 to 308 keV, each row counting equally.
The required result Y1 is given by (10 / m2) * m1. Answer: 8.2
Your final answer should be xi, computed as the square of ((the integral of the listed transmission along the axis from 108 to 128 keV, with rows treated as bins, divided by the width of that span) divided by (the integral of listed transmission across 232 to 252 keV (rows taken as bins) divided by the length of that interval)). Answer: 1.3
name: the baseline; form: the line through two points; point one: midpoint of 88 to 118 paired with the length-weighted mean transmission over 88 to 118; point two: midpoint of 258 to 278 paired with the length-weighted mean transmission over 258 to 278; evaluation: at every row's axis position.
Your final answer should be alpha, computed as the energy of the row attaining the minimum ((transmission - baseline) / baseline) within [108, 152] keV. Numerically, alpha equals 145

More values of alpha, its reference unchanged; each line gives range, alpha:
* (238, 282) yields 265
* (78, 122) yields 105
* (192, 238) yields 215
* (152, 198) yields 185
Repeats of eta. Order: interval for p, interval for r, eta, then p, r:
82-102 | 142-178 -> 2569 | 2455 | 114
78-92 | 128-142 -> 1829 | 1714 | 115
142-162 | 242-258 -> 2383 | 2280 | 104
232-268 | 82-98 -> 3821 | 3699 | 122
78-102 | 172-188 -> 3038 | 2953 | 84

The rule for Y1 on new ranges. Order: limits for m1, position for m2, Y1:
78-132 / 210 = 11.3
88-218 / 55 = 8.8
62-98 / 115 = 10.3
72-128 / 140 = 10.7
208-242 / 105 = 9.1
